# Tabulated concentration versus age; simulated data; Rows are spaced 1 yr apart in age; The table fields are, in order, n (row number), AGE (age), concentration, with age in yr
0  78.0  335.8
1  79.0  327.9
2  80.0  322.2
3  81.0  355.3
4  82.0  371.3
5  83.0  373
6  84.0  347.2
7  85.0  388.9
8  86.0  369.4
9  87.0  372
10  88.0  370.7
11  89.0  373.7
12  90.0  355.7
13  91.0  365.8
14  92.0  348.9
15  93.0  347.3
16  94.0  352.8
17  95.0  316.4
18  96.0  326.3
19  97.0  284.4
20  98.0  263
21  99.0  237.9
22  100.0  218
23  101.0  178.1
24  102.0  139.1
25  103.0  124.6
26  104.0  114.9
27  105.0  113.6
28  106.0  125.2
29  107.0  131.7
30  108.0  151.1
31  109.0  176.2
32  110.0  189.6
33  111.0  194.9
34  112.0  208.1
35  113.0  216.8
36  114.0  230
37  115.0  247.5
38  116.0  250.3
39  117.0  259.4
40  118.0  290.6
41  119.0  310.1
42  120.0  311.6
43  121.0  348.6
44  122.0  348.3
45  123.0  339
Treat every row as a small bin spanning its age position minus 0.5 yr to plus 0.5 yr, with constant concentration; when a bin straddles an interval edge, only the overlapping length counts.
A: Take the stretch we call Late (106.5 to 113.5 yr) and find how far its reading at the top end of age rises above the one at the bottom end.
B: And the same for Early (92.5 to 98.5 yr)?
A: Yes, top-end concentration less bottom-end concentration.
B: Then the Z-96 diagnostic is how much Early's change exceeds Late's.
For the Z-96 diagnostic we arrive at -169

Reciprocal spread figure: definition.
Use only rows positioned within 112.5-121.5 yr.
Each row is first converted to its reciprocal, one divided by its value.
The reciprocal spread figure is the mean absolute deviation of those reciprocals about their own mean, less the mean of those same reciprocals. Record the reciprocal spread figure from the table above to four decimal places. -0.0032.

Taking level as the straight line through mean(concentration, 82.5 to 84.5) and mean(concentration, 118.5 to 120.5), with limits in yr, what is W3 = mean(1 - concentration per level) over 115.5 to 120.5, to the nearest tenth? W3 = 0.1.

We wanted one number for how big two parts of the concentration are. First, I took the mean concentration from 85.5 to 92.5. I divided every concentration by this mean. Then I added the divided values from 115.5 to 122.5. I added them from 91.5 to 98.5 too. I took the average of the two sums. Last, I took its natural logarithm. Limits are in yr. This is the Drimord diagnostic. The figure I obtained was 1.79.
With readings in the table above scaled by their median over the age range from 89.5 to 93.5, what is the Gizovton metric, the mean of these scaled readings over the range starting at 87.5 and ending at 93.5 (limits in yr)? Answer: 1.02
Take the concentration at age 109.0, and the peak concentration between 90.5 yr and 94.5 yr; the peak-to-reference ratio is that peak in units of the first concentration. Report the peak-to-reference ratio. 2.1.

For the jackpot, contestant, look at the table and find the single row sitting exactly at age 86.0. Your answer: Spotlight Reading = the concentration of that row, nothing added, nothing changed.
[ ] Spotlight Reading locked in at 369.4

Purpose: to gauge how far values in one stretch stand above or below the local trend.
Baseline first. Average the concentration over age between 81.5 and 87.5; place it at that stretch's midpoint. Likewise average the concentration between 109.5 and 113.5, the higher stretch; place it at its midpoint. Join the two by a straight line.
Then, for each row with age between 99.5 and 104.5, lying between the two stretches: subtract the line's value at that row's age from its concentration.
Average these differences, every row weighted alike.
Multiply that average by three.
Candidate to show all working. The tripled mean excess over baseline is -320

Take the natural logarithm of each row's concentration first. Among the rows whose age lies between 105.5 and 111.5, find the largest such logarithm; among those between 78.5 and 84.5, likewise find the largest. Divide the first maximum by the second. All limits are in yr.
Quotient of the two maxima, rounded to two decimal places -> 0.89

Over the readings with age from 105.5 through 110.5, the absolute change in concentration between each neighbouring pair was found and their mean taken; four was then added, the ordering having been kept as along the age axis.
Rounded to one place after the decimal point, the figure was 20.1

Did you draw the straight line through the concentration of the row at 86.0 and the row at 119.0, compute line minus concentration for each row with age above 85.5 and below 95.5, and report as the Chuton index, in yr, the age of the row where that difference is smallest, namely 89.0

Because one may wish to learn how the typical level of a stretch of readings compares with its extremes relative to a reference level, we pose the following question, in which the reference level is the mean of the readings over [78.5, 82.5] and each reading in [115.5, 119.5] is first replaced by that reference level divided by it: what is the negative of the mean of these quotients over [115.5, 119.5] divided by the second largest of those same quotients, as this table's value -0.941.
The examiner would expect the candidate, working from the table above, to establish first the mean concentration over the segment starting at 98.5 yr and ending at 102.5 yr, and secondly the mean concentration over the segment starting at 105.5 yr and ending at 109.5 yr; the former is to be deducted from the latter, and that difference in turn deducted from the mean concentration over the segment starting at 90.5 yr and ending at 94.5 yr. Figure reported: 401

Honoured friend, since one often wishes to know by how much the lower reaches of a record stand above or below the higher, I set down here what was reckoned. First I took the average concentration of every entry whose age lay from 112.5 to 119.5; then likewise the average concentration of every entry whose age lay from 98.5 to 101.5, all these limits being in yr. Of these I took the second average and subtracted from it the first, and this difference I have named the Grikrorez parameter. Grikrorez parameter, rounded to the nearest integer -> -46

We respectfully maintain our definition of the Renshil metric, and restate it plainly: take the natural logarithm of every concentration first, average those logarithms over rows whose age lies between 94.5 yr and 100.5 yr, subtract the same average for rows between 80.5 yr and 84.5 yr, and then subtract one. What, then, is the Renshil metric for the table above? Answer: -1.29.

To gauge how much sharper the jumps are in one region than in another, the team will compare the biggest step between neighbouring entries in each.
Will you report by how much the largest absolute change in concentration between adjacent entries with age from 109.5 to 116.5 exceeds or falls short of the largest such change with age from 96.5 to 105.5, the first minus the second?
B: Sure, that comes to -22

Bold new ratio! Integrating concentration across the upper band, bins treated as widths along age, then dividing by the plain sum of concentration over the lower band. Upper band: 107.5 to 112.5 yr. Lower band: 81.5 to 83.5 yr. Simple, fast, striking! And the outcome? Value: 1.2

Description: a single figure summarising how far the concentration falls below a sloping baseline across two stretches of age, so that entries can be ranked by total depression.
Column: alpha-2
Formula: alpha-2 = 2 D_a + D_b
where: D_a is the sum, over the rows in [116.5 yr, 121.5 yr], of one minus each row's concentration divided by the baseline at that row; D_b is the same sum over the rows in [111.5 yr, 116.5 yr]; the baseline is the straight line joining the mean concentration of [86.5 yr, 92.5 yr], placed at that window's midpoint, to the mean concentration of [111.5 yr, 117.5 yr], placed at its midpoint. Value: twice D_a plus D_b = -4.3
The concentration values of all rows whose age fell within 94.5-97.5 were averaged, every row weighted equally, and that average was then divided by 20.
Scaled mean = 15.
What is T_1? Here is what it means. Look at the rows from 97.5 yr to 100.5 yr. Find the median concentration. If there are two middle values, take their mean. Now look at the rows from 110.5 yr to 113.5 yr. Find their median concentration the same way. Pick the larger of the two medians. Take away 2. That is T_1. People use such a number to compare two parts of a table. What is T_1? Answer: 236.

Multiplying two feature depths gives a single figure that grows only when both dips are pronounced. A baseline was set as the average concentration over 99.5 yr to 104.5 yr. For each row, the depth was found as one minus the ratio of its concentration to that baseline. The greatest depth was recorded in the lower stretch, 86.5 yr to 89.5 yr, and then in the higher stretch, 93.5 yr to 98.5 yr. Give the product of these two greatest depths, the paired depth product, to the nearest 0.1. 1.0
